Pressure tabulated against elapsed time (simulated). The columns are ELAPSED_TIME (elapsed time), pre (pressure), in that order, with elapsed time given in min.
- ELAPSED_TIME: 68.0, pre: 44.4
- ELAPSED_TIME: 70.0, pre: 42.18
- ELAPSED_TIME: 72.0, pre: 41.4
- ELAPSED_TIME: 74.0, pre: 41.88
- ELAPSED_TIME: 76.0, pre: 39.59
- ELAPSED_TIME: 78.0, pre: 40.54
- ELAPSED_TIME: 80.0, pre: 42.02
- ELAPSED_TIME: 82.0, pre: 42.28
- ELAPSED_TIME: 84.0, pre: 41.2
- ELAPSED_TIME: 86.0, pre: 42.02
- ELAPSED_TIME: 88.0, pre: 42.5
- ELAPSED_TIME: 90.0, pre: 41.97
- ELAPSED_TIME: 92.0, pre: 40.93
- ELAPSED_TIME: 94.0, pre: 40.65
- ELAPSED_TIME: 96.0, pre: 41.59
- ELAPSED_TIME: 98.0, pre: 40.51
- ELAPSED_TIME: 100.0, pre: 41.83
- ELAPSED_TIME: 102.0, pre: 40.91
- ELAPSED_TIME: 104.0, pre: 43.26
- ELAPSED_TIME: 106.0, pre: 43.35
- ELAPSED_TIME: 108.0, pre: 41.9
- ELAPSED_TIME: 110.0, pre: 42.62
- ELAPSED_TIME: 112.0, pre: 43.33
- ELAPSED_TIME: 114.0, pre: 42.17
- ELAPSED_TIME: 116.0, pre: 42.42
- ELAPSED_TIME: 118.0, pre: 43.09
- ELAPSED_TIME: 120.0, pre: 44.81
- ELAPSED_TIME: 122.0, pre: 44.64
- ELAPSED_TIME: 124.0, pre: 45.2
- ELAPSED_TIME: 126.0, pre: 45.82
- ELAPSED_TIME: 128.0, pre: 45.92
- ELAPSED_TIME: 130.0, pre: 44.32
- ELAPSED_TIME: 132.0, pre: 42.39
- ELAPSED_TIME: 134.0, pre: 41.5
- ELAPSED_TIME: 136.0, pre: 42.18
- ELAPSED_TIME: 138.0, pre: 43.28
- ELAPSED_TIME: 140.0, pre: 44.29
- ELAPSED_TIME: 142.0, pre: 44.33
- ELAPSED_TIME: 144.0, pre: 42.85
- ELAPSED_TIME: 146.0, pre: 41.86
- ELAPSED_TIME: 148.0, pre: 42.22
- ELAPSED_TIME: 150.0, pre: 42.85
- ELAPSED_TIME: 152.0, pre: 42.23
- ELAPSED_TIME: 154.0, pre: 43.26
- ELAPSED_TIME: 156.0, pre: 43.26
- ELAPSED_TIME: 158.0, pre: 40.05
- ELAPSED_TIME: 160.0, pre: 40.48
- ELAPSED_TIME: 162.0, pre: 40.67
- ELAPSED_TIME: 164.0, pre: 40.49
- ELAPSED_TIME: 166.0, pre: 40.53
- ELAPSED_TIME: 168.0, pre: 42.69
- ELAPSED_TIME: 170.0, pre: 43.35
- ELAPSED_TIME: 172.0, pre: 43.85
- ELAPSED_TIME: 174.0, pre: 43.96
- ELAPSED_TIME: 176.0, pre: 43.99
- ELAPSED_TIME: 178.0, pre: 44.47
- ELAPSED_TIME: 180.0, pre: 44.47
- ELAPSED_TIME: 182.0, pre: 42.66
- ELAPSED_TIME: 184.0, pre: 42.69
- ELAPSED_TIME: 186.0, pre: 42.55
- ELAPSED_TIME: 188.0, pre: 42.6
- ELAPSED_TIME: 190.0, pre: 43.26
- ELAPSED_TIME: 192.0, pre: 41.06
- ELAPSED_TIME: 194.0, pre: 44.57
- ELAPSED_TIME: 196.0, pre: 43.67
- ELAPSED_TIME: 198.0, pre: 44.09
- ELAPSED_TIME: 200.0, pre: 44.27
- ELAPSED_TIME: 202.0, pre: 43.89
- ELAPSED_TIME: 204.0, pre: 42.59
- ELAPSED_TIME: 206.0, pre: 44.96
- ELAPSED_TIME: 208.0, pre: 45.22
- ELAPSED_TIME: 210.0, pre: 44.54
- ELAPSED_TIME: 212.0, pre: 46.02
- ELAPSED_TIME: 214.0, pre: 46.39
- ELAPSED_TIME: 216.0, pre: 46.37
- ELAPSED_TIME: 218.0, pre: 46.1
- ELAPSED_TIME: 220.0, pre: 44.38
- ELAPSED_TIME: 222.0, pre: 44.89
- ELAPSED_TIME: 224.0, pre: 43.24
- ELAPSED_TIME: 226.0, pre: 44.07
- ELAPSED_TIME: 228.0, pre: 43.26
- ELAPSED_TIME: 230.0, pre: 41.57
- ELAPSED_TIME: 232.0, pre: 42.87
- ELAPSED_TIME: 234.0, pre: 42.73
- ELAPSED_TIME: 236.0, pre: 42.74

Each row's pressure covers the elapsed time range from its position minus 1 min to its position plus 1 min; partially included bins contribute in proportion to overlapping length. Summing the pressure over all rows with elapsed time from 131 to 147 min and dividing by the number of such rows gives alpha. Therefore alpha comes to 42.8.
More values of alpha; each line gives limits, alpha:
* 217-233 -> 43.8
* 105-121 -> 43.0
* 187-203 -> 43.4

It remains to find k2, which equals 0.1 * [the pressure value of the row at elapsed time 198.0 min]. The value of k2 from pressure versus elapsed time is 4.41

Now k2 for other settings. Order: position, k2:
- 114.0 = 4.22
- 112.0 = 4.33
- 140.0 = 4.43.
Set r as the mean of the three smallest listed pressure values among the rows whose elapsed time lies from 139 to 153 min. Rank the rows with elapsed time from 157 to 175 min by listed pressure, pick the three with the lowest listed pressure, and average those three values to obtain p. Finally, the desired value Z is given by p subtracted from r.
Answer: 1.8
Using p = 40.3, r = 42.1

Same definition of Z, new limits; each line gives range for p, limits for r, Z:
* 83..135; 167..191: 1.9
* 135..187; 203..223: 3.5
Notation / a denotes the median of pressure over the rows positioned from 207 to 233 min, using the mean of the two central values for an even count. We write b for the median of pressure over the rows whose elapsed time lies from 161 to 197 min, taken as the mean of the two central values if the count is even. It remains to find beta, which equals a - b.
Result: 2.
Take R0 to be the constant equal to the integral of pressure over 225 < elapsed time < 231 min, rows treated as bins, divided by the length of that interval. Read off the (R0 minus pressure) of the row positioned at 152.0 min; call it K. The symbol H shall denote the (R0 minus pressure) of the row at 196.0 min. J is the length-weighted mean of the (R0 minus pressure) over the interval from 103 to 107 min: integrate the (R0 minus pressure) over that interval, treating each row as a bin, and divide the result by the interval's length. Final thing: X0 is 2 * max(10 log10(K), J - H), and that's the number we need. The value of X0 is 1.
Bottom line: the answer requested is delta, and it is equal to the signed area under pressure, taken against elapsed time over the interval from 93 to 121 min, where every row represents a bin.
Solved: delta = 1185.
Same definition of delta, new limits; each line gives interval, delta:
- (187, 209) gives 960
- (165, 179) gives 606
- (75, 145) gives 2984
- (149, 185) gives 1532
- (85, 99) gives 580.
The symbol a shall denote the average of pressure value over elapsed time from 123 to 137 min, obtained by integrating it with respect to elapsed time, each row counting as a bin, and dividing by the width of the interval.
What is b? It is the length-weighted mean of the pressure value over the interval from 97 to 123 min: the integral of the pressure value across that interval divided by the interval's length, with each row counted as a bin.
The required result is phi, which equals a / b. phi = 1.03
